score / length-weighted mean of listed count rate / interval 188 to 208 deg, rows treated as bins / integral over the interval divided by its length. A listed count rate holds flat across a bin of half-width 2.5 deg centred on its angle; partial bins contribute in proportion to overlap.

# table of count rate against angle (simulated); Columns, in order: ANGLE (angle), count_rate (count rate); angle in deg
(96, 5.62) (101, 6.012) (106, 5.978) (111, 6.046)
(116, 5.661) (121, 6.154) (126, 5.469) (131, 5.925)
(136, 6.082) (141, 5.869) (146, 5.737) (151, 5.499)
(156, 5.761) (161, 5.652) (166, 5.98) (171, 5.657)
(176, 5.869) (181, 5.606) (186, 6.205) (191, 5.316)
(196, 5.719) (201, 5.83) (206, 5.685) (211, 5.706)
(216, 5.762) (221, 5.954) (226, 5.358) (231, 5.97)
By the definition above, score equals 5.65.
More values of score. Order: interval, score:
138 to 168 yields 5.75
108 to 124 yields 5.94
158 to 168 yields 5.81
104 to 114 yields 6.00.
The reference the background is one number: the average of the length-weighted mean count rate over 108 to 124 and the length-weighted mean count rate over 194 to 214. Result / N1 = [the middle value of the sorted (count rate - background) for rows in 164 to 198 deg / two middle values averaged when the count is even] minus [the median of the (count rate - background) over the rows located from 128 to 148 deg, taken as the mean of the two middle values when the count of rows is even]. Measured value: -0.2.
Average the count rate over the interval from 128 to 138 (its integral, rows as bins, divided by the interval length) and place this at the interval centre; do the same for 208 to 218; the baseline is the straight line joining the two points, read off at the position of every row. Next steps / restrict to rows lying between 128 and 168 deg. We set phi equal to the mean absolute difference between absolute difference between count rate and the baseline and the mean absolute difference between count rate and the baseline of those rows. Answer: 0.086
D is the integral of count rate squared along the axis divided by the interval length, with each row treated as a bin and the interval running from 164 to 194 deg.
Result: 33.3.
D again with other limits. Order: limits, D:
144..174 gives 32.7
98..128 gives 34.7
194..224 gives 33.3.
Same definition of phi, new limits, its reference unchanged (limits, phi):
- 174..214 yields 0.148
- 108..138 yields 0.162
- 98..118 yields 0.119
